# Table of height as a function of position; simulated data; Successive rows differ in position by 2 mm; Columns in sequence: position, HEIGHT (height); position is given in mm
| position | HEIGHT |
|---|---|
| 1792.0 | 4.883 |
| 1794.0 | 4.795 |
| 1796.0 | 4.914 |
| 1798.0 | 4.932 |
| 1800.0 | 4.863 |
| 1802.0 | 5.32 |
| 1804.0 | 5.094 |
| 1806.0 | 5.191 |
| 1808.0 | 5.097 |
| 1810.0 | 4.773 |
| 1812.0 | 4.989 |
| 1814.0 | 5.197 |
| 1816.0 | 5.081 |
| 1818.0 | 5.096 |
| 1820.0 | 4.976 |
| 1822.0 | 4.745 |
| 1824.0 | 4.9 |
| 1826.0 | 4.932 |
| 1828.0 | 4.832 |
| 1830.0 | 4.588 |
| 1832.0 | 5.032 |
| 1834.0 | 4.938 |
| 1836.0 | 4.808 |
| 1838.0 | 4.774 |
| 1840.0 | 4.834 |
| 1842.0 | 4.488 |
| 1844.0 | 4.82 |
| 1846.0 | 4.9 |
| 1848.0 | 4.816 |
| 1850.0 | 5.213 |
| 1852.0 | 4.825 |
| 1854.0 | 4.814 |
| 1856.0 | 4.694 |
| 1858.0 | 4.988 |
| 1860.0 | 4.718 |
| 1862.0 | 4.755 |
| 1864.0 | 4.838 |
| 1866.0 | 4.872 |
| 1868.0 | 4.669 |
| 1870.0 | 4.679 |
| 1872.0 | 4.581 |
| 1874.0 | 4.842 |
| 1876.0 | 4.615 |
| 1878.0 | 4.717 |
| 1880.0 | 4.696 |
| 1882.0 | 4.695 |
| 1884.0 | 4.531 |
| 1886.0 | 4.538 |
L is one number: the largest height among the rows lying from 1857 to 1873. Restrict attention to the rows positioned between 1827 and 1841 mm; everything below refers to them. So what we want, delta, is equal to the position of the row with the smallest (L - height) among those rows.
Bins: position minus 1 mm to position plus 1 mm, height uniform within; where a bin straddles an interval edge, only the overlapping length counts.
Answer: 1832.0 mm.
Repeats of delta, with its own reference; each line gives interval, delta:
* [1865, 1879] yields 1866.0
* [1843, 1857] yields 1850.0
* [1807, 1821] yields 1814.0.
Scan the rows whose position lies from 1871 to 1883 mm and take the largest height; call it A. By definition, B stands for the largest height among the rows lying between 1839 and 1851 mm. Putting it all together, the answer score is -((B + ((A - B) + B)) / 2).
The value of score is -5.03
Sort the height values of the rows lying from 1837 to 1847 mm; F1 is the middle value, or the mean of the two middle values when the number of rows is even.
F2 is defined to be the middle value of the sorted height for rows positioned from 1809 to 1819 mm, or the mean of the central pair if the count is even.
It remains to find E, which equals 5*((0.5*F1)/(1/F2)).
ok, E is 61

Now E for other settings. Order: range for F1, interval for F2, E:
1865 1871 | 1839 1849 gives 56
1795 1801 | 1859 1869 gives 58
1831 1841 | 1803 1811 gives 62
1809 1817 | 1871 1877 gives 58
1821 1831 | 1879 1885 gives 57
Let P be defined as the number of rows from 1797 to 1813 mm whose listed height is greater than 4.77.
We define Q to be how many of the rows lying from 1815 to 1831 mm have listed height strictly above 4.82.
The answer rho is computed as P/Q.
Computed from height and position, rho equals 1.3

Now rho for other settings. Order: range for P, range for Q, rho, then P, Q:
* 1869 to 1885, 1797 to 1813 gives 0.1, 1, 7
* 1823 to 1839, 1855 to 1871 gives 2.3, 7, 3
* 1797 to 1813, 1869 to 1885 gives 8.0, 8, 1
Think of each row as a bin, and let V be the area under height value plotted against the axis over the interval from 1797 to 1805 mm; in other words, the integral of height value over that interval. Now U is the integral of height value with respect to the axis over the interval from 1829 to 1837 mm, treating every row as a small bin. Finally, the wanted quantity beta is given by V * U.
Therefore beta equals 1565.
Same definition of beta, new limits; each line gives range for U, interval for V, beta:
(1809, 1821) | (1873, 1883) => 2838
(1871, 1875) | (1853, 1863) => 903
